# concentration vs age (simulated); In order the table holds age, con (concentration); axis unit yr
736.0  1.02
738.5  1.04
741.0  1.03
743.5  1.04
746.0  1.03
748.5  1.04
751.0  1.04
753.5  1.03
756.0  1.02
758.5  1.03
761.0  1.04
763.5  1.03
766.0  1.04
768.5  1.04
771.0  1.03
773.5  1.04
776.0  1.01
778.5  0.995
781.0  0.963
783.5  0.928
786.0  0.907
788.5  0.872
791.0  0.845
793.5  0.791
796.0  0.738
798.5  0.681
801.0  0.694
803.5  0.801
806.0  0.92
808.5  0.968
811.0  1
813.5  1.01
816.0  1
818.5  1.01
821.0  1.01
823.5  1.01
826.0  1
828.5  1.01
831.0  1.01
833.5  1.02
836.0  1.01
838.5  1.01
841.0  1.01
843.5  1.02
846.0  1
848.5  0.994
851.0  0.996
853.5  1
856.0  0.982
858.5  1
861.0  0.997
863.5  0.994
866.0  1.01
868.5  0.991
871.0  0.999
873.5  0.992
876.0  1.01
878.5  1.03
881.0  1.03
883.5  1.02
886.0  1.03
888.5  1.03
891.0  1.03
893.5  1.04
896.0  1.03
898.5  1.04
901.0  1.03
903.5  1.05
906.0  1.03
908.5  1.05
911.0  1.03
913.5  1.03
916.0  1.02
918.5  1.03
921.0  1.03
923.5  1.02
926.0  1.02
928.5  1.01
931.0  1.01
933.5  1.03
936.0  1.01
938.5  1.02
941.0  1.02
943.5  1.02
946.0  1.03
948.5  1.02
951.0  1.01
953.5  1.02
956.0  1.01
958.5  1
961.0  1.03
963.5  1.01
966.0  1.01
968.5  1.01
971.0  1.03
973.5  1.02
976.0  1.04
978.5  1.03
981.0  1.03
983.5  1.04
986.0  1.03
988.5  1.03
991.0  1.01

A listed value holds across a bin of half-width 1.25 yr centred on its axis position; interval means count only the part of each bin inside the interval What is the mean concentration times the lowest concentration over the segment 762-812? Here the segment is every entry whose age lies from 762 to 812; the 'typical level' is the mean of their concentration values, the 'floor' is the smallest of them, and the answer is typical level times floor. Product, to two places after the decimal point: 0.62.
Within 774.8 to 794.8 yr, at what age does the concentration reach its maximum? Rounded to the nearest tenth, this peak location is 776.0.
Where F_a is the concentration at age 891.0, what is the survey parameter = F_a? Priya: 1.03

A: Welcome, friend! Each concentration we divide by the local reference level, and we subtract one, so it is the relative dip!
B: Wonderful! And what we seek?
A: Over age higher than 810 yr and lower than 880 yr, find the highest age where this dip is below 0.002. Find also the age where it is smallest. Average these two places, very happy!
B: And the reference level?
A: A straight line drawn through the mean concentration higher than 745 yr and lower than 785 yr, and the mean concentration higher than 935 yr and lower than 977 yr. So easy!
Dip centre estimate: 866.0 yr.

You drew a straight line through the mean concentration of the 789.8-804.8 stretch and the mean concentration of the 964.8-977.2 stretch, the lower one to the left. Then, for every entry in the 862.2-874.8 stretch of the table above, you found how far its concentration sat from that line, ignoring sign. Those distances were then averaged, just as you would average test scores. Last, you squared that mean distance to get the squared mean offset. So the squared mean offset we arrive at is 0.017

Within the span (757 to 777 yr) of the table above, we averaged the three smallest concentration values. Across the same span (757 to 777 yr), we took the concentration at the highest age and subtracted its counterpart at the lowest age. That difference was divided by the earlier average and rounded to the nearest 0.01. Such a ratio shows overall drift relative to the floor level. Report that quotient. -0.02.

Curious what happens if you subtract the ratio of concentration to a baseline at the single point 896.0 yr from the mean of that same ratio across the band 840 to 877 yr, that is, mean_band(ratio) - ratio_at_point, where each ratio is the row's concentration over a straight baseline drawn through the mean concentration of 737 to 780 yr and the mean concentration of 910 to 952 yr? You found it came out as -0.032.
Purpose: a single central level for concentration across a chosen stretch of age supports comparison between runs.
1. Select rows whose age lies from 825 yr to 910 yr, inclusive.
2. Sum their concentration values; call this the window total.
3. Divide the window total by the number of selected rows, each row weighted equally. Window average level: 1.01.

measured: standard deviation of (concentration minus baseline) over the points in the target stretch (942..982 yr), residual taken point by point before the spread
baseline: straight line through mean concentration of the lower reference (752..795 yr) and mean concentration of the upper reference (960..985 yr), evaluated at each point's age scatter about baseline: 0.010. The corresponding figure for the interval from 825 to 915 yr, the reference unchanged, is 0.014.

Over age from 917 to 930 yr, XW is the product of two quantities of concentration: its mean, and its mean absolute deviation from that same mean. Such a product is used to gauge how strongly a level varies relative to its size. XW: 0.0065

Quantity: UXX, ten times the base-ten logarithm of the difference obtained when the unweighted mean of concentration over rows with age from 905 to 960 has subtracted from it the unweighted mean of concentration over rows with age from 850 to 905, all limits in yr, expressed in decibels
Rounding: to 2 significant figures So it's -22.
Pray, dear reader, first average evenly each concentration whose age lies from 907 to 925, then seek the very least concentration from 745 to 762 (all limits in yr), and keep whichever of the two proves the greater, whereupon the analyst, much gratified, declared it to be 1.03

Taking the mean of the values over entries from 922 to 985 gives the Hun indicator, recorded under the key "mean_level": 1.02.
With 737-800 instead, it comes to 0.97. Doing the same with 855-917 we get 1.02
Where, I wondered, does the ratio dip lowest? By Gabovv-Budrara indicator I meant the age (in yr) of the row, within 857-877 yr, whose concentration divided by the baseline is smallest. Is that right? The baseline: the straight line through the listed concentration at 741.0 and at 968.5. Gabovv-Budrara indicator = 868.5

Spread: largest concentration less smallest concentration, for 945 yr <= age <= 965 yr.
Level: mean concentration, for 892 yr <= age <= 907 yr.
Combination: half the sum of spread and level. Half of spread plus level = 0.533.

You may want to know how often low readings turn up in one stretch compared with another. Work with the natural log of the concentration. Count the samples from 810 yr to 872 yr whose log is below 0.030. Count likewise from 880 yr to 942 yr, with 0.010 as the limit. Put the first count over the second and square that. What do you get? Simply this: 69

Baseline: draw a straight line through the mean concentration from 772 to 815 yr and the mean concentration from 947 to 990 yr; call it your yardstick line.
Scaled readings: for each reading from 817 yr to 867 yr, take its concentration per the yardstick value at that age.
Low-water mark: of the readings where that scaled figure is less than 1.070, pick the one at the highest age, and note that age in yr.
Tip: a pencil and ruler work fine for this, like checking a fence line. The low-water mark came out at 866.0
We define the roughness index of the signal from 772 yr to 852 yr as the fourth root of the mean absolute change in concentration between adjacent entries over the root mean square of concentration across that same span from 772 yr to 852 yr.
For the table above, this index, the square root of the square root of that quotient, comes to 0.404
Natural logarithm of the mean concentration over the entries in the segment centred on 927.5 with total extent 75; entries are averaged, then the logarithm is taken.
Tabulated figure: 0.024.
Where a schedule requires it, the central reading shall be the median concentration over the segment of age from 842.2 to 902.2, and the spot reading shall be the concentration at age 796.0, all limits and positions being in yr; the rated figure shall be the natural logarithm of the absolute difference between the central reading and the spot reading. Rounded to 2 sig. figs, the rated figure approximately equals -1.3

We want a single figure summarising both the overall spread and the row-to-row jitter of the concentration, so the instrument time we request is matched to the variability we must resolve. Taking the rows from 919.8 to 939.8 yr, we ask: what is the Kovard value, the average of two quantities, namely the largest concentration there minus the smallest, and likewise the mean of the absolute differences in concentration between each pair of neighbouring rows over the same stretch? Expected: 0.015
